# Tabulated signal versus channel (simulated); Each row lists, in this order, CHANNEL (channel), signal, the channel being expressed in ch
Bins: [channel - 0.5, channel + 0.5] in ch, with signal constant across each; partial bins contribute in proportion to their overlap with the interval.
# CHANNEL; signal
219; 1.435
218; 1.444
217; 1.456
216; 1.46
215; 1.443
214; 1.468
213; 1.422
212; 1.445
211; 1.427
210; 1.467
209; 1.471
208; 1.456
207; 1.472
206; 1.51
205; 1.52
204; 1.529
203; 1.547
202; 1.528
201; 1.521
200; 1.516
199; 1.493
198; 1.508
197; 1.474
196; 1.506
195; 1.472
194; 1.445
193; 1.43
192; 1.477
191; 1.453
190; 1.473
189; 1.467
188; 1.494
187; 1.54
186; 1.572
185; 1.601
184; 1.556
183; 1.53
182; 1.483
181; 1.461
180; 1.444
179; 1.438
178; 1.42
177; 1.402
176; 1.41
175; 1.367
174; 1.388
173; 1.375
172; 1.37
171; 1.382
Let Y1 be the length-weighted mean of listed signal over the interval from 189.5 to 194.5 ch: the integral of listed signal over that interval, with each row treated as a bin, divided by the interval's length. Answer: 1.46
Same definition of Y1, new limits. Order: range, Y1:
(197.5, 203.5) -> 1.52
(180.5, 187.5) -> 1.53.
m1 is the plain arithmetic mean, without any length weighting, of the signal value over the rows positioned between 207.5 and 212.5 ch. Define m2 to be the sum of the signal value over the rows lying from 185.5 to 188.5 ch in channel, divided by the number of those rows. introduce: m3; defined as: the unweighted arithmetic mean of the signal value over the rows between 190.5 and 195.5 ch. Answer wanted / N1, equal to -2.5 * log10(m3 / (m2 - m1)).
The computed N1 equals -3.1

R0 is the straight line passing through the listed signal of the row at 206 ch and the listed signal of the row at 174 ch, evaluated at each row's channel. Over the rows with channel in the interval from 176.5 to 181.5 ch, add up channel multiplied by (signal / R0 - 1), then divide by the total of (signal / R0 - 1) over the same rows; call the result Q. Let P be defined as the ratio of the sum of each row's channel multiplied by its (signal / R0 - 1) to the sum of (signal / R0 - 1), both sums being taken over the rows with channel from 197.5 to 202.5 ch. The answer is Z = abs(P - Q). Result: 20.4 ch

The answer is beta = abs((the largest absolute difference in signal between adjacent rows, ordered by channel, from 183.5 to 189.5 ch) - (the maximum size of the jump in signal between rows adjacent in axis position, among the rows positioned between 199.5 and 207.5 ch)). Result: 0.008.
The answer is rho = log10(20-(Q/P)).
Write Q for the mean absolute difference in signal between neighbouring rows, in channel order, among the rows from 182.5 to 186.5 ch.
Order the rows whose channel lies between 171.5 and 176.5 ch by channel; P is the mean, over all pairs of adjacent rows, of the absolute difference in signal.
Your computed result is 1.26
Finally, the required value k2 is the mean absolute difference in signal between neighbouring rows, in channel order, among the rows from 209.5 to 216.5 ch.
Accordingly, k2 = 0.028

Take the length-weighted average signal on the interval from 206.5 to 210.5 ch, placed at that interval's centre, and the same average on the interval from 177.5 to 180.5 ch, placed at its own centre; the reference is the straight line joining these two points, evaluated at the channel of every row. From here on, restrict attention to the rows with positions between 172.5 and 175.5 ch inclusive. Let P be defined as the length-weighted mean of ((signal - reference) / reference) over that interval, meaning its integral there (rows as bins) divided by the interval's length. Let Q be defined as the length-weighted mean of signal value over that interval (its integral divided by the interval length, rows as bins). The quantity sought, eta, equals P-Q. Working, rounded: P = -0.04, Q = 1.38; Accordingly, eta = -1.41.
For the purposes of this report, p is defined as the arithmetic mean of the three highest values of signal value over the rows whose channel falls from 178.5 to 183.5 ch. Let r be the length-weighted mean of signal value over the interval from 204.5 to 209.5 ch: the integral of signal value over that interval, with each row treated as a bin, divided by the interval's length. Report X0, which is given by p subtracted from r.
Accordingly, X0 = -0.006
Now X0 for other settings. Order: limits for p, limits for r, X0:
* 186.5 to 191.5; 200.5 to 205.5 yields 0.027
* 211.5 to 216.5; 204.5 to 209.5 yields 0.028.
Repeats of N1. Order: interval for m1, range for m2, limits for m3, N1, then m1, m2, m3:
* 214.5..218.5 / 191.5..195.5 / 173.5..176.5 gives -6.1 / 1.45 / 1.46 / 1.39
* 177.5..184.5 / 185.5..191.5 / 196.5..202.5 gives -4.5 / 1.48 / 1.50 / 1.51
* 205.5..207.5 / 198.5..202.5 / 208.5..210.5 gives -4.5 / 1.49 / 1.51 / 1.47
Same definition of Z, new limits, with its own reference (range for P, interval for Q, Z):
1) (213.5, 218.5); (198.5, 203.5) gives 14.6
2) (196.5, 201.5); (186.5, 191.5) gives 11.8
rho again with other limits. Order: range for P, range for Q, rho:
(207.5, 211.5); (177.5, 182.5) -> 1.28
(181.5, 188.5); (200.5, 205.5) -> 1.29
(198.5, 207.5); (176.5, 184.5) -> 1.27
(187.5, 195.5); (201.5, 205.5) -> 1.29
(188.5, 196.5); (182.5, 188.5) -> 1.27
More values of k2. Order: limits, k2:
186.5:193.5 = 0.028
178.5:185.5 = 0.027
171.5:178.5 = 0.018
